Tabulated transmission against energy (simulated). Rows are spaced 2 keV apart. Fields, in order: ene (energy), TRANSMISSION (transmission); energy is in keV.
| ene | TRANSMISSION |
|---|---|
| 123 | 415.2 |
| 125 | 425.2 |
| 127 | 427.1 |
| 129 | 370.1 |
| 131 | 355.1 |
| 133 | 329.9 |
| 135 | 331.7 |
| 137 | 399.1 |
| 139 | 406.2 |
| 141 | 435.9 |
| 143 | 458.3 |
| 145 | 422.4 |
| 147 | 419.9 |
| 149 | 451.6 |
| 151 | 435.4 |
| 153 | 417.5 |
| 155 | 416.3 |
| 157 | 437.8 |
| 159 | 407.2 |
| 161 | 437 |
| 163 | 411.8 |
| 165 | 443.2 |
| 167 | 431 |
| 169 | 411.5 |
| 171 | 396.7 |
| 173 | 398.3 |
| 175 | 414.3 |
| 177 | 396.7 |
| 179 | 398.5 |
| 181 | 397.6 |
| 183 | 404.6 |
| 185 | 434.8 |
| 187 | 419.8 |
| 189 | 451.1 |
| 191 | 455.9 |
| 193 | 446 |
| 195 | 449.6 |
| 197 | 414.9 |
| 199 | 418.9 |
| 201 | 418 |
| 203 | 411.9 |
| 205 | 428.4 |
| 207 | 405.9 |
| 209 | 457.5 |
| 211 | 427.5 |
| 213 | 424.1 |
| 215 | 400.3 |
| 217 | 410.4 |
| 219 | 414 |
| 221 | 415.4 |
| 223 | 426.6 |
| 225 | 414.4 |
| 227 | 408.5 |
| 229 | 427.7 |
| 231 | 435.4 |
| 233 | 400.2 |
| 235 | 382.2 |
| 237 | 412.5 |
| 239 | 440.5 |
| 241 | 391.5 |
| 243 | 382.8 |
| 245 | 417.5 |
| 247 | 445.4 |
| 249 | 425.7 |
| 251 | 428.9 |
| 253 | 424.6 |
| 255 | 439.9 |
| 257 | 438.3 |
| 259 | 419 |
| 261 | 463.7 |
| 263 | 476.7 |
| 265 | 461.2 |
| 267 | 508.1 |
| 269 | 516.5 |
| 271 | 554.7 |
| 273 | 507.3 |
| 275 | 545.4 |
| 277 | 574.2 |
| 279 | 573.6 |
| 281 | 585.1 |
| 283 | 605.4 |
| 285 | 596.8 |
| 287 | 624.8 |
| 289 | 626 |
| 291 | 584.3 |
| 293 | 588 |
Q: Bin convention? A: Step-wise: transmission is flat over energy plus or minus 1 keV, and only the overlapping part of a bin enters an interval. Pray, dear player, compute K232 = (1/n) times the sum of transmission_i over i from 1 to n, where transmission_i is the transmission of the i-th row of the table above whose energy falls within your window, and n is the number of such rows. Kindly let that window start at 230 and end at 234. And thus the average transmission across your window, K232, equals 418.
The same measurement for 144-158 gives 429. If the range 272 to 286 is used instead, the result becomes 570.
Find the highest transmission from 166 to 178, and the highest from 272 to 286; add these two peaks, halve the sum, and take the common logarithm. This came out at 2.71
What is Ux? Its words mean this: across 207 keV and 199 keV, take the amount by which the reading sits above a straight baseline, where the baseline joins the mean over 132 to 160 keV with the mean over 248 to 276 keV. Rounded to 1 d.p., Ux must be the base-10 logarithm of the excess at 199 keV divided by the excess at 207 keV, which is -0.3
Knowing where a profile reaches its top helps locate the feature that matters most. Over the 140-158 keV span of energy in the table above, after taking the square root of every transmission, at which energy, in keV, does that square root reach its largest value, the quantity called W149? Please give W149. 143 keV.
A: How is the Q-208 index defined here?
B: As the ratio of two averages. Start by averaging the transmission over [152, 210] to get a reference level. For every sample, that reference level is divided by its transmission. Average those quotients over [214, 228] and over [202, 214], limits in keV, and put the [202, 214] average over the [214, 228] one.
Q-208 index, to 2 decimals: 0.97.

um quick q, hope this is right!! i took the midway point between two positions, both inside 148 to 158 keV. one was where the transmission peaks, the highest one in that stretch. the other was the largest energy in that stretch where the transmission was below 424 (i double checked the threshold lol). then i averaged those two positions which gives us 152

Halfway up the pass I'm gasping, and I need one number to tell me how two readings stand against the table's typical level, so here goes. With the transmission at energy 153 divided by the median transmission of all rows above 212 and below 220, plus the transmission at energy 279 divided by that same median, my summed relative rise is 2.40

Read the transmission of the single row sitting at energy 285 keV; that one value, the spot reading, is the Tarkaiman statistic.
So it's 596.8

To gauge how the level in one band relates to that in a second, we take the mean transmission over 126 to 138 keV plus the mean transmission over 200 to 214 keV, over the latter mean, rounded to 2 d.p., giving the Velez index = 1.87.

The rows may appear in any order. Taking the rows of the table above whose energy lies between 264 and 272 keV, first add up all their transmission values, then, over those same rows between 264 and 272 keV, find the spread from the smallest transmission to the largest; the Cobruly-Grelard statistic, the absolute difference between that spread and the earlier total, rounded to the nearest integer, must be 1947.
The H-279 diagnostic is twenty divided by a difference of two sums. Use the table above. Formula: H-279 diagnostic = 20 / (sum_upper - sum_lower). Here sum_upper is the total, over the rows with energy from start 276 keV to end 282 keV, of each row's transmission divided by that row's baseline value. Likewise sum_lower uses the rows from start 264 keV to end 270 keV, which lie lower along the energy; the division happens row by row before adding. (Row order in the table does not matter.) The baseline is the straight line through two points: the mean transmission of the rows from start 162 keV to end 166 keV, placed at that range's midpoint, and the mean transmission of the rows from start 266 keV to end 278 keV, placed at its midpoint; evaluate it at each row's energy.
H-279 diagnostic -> 51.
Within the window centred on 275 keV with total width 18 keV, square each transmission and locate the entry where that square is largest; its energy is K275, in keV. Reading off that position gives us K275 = 283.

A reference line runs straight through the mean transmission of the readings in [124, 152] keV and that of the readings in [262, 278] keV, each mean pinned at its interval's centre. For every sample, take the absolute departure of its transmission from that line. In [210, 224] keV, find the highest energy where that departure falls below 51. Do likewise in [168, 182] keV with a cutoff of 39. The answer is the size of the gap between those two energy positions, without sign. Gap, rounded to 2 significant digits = 38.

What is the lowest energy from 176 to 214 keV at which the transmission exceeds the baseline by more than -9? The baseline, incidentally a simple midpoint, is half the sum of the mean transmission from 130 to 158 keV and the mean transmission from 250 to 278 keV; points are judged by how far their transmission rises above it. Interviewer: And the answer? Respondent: 189 keV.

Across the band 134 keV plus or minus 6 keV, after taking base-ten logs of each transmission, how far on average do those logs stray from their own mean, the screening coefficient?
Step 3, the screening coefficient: 0.031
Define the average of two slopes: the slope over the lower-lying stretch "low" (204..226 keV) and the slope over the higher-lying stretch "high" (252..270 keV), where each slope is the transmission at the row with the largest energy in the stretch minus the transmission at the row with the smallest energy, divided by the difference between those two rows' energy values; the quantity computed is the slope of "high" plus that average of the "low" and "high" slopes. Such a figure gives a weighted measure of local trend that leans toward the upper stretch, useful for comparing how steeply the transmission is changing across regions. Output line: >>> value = 8.3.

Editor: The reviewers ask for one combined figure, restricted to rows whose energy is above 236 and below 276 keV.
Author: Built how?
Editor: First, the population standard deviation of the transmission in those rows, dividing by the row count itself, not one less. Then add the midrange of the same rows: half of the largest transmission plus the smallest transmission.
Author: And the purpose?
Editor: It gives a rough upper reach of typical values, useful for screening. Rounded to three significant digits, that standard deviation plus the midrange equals 516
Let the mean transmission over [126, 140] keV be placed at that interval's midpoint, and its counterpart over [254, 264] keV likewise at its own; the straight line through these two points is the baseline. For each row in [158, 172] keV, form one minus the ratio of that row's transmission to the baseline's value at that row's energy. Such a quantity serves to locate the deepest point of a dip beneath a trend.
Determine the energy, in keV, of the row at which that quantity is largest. 171 keV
